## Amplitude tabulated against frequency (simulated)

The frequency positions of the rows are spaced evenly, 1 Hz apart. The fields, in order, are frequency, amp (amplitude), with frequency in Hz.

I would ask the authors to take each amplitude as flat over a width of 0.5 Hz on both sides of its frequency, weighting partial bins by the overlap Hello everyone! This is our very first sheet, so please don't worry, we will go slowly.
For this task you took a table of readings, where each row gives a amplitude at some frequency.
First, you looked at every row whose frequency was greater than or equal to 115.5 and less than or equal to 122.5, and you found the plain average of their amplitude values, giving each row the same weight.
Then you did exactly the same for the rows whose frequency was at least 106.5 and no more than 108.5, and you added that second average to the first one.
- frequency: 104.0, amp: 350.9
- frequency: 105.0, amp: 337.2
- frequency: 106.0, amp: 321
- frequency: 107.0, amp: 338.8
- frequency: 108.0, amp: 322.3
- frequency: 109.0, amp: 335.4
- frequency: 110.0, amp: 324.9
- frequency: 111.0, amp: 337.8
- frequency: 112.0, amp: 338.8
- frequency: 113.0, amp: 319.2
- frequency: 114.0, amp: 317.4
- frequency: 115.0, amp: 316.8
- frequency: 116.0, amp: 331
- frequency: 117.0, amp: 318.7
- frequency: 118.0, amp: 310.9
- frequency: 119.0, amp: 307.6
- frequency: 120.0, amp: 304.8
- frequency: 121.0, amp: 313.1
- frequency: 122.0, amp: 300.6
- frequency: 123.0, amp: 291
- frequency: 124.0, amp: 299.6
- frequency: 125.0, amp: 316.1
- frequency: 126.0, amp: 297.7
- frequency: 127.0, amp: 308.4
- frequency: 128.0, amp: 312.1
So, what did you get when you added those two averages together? 643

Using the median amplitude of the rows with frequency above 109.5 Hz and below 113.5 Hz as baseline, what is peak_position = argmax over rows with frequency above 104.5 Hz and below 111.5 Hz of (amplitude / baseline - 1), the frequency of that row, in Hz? 107.0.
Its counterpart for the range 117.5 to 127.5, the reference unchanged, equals 125.0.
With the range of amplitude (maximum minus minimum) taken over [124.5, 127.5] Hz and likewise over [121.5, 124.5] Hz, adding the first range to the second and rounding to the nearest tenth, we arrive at 28.0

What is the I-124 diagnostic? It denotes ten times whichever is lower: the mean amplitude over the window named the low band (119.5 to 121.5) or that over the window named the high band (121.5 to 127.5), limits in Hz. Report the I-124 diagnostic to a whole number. 3022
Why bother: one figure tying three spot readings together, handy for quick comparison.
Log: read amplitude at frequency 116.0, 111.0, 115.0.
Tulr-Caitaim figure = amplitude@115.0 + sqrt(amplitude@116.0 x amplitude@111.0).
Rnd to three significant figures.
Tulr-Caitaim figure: 651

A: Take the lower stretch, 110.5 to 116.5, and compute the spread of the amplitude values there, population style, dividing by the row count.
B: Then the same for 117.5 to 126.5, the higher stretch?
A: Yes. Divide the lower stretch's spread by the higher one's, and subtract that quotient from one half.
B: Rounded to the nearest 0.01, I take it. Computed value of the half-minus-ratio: -0.73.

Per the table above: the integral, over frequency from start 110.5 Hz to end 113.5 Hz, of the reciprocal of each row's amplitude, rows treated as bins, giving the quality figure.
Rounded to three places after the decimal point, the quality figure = 0.009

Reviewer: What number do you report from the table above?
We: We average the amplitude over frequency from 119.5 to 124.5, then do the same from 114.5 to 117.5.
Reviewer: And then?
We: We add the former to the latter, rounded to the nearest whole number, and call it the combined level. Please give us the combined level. 624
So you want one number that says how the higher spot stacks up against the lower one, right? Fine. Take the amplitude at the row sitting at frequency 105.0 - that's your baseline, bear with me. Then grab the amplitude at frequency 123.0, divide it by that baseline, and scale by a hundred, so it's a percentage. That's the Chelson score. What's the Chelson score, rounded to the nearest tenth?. 86.3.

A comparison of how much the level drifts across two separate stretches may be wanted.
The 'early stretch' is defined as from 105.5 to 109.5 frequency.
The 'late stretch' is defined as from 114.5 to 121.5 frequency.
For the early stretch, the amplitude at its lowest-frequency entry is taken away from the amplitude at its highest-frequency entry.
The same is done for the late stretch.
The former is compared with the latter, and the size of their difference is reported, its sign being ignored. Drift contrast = 18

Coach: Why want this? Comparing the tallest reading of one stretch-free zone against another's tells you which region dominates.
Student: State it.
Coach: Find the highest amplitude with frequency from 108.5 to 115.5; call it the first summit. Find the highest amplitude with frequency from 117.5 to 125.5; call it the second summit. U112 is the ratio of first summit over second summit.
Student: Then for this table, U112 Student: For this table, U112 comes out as 1.07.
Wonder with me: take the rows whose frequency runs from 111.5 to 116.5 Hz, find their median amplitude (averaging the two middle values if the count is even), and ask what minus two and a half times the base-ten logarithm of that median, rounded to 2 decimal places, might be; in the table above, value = -6.26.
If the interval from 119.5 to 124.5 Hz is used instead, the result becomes -6.19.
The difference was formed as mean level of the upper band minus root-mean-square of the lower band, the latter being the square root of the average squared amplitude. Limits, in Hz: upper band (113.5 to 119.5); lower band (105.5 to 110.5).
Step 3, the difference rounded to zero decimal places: -11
